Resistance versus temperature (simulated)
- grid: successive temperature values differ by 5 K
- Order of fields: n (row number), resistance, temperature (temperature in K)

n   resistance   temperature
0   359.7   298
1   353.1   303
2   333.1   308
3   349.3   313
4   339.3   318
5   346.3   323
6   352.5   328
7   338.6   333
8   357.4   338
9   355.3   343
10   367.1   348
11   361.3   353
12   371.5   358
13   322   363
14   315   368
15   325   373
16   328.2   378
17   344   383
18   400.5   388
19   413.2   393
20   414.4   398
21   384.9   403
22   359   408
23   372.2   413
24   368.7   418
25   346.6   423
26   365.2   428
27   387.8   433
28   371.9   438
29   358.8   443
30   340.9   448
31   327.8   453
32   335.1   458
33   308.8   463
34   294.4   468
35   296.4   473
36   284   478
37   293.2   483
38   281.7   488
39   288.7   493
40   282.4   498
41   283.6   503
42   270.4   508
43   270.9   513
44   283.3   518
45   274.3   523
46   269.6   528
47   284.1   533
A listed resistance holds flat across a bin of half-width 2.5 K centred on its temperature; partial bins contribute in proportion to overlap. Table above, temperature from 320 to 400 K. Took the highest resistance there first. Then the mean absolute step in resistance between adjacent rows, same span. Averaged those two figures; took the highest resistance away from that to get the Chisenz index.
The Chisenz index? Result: -200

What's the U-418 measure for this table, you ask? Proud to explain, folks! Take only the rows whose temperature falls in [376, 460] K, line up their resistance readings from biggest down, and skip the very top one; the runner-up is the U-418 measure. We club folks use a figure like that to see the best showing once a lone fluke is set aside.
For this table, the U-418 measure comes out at 413.2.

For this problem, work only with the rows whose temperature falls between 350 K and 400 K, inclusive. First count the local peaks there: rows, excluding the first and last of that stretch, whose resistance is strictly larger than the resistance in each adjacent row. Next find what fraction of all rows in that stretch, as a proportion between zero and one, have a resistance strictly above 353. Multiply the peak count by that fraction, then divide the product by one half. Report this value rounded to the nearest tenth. 1.0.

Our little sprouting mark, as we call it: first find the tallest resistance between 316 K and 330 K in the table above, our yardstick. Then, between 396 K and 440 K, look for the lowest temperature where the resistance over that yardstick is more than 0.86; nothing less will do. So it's 398 K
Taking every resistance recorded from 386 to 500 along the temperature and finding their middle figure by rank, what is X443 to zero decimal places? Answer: 347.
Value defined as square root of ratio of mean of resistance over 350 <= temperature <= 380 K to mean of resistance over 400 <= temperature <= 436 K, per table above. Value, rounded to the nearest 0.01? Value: 0.96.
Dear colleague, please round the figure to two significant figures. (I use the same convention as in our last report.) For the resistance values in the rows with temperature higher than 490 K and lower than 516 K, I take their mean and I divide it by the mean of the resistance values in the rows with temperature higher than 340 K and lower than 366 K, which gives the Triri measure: 0.79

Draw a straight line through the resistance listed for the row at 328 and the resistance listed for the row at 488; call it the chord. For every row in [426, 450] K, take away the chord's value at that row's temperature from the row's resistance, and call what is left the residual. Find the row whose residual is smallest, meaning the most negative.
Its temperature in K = 448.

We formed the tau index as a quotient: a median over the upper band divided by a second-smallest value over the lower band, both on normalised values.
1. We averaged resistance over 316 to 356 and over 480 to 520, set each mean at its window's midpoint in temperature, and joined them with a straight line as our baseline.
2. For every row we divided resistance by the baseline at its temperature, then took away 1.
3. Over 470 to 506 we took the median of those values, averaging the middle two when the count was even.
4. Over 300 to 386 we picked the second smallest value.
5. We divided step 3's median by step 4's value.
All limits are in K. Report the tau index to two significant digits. -0.14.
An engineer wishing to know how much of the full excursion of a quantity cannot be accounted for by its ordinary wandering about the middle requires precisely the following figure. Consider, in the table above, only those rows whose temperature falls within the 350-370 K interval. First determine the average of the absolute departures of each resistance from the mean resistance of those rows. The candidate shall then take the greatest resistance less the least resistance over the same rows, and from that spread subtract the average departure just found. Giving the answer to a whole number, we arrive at 33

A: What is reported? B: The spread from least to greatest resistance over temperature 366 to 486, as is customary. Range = 130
